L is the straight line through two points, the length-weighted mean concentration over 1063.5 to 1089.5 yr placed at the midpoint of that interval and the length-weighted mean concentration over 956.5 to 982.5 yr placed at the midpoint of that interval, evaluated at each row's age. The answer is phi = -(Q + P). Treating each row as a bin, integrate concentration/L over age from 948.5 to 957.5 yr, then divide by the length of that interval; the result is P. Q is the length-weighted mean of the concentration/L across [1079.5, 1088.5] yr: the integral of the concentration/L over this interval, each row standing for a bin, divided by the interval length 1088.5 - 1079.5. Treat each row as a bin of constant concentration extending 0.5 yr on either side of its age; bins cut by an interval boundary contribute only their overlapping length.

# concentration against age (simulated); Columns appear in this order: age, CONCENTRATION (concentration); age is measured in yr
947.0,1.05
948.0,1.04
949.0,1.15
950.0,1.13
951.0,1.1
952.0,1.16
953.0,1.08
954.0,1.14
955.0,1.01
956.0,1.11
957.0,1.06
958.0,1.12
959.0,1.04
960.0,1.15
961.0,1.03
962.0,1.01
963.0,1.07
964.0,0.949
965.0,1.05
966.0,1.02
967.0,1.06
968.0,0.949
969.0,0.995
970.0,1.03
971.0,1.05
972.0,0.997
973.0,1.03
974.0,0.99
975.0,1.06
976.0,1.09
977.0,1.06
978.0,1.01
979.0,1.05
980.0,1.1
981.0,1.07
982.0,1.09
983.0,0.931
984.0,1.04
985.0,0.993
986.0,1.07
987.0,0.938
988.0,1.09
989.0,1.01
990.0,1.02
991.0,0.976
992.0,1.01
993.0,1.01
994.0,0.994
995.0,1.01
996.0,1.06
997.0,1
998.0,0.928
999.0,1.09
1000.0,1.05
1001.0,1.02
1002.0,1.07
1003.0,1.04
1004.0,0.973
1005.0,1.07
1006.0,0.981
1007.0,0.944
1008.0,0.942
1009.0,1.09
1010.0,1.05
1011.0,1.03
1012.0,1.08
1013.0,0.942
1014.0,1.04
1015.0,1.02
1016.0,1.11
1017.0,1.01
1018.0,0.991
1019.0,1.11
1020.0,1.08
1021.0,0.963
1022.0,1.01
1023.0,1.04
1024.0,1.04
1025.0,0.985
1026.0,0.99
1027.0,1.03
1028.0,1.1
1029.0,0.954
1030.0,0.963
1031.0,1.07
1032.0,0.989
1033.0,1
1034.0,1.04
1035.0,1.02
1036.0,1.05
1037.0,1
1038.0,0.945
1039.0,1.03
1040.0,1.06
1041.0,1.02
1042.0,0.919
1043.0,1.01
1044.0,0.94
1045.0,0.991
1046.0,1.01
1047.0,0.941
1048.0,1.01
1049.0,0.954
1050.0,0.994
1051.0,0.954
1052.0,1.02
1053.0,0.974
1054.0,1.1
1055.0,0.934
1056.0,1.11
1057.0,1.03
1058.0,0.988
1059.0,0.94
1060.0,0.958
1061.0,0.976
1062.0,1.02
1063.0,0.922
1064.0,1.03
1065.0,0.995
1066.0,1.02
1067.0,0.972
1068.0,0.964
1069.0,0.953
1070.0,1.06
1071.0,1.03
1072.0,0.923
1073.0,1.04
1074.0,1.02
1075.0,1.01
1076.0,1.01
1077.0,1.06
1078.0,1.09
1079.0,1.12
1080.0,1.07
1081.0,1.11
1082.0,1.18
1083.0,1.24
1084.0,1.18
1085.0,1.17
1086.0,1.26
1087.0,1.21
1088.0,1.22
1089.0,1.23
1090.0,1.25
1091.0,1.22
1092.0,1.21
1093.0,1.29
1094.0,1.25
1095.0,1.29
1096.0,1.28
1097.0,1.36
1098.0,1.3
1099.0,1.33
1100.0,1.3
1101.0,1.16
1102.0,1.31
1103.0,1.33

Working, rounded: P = 1.06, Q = 1.09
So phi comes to -2.15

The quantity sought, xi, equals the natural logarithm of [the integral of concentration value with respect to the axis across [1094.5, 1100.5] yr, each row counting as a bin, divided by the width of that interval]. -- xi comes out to 0.270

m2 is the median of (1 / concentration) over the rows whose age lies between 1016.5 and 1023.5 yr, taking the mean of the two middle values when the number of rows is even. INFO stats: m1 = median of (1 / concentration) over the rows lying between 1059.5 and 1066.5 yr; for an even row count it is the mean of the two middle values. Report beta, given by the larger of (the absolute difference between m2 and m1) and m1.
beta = 1.01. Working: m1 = 1.005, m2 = 0.99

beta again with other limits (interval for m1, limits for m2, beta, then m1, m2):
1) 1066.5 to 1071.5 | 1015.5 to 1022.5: 1.03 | 1.029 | 0.99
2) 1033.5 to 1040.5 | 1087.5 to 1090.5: 0.97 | 0.971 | 0.81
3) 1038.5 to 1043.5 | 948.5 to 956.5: 0.98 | 0.980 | 0.89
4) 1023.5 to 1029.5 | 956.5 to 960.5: 0.99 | 0.990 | 0.92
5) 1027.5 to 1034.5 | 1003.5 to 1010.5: 1.00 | 1.000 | 1.02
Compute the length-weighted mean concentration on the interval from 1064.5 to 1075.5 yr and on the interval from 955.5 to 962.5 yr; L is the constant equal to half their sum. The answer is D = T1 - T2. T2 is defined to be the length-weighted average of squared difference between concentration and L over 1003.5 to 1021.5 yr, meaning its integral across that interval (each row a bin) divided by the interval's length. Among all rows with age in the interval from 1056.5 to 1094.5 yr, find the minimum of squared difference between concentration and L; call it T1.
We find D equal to -0.0034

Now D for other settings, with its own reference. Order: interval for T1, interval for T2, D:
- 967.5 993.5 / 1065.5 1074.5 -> -0.0034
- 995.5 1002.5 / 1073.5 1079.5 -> -0.0018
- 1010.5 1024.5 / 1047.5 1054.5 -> -0.0035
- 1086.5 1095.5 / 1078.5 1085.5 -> 0.0138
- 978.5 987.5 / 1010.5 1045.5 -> -0.0027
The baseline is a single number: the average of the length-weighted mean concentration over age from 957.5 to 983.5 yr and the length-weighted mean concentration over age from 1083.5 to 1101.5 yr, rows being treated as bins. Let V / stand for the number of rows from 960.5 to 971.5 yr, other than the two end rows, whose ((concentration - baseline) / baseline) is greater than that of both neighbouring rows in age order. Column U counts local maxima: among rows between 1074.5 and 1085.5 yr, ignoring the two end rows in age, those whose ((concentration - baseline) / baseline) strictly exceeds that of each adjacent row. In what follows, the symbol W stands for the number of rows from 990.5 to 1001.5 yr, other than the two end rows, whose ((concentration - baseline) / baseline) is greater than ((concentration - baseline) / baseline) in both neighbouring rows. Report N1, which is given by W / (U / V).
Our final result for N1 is 3.0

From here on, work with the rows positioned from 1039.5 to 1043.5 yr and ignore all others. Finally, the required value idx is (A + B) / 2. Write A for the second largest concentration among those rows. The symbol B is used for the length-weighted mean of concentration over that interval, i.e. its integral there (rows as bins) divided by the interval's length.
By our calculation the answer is 1.01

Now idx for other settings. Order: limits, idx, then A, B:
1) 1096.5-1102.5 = 1.31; 1.33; 1.29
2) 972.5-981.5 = 1.07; 1.09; 1.05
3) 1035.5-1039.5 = 1.02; 1.03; 1.01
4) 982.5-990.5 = 1.04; 1.07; 1.01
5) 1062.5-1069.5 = 1.00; 1.02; 0.98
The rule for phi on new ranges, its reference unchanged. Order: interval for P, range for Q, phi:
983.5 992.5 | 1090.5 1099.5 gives -2.14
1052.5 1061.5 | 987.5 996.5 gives -1.90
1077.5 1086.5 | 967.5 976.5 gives -2.04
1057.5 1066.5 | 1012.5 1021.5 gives -1.88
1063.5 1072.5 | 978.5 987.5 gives -1.90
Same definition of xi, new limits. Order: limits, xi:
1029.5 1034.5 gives 0.012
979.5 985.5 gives 0.037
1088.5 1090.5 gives 0.215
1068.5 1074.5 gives 0.004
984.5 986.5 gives 0.031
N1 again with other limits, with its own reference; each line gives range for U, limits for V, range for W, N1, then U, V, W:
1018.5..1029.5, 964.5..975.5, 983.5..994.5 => 9.0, 1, 3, 3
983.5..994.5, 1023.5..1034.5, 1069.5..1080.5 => 1.3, 3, 2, 2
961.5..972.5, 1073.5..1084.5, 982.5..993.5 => 2.0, 4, 2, 4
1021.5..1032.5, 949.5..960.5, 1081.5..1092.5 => 6.0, 2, 4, 3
